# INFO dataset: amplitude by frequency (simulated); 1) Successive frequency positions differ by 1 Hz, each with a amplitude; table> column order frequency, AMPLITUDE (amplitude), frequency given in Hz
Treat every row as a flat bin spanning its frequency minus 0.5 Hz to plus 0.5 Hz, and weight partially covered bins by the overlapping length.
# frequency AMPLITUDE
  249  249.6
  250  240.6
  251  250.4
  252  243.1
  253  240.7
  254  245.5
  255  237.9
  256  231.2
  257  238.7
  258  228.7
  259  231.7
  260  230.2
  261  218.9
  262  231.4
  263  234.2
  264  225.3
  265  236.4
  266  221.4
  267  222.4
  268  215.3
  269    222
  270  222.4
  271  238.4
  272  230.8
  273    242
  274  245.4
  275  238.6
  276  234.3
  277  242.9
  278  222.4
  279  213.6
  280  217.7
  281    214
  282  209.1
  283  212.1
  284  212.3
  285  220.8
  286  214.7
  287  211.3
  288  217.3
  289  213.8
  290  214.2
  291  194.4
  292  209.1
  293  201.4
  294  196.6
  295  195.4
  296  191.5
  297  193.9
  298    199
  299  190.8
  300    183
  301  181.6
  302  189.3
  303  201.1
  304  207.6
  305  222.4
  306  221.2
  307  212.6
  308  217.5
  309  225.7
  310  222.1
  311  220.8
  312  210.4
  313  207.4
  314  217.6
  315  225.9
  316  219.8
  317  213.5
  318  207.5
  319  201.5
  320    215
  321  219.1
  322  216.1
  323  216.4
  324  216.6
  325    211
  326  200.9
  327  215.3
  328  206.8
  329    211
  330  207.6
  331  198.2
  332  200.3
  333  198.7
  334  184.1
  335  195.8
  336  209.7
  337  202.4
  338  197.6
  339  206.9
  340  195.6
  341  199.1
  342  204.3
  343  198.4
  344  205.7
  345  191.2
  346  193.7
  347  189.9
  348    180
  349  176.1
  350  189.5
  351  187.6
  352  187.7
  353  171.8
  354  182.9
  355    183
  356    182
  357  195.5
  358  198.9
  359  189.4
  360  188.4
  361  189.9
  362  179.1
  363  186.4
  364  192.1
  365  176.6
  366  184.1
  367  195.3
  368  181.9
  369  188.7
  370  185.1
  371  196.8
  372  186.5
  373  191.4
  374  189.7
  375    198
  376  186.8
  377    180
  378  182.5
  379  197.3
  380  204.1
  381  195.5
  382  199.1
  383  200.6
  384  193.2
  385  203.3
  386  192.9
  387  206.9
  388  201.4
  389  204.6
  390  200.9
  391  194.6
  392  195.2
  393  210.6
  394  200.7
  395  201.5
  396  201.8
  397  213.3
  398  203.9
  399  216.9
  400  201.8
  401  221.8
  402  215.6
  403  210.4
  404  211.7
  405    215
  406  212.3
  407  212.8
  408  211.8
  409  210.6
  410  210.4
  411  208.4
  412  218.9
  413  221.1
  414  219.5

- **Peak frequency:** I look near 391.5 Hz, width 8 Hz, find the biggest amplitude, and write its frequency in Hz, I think 393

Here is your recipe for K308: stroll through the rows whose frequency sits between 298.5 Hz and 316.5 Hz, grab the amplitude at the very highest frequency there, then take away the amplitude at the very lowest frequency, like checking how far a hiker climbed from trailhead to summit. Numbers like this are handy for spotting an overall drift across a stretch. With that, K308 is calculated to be 29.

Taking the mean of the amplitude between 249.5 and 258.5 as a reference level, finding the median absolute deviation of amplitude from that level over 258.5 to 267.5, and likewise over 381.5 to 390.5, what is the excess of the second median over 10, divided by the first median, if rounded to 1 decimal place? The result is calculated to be 3.0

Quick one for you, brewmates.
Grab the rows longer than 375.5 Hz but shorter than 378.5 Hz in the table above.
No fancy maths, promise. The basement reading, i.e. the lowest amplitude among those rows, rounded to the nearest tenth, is 180.0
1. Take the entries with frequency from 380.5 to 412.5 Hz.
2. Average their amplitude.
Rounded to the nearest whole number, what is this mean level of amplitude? 206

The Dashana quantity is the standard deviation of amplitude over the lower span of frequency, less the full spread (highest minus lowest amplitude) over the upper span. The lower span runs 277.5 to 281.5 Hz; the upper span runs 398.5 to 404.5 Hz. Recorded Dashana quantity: -16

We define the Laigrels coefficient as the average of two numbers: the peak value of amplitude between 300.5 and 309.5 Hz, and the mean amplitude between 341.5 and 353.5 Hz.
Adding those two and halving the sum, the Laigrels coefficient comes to 208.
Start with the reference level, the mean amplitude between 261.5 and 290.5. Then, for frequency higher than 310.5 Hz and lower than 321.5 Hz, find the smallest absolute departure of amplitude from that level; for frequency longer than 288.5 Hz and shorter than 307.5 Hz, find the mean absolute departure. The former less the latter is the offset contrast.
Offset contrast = -21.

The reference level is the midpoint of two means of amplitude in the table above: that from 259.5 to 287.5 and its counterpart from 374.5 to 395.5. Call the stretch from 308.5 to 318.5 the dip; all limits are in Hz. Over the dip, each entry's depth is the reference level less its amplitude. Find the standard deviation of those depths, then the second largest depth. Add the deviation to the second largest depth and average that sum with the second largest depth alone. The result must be 7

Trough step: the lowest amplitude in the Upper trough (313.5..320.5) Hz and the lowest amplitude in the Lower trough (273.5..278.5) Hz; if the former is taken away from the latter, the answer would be 21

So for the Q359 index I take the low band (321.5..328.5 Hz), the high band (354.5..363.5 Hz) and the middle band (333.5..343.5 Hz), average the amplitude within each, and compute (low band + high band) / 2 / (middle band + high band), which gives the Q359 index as 0.516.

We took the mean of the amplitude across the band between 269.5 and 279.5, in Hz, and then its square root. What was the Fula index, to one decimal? 15.3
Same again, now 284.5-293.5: 14.5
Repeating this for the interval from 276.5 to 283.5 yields 14.8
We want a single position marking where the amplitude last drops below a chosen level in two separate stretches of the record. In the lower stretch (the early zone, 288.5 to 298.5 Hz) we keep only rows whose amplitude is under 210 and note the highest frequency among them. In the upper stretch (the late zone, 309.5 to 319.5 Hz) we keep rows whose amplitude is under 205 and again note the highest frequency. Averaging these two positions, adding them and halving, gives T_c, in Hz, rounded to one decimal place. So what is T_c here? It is 308.5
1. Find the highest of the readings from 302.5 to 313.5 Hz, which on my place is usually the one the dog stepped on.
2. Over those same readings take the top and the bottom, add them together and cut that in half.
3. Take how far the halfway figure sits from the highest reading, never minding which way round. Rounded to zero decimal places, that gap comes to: 12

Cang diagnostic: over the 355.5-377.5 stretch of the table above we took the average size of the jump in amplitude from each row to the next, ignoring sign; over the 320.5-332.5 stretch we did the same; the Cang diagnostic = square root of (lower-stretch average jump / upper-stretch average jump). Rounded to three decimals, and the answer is 0.840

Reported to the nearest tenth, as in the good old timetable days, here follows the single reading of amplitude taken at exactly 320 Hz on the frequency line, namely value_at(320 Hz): 215.0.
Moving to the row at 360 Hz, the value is 188.4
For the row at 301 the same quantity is 181.6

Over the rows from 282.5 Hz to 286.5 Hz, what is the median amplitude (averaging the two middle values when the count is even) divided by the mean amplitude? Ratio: 0.99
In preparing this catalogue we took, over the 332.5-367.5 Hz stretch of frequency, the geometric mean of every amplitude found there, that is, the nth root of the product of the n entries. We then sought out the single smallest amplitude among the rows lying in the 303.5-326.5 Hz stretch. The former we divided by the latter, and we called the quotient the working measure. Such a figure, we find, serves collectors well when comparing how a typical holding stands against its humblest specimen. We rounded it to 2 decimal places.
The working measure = 0.95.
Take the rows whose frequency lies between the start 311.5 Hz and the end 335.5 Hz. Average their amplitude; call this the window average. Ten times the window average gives 2090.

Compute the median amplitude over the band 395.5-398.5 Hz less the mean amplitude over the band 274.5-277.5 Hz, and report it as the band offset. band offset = -35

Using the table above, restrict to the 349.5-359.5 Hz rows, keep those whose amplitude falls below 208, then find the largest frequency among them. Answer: 359 Hz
